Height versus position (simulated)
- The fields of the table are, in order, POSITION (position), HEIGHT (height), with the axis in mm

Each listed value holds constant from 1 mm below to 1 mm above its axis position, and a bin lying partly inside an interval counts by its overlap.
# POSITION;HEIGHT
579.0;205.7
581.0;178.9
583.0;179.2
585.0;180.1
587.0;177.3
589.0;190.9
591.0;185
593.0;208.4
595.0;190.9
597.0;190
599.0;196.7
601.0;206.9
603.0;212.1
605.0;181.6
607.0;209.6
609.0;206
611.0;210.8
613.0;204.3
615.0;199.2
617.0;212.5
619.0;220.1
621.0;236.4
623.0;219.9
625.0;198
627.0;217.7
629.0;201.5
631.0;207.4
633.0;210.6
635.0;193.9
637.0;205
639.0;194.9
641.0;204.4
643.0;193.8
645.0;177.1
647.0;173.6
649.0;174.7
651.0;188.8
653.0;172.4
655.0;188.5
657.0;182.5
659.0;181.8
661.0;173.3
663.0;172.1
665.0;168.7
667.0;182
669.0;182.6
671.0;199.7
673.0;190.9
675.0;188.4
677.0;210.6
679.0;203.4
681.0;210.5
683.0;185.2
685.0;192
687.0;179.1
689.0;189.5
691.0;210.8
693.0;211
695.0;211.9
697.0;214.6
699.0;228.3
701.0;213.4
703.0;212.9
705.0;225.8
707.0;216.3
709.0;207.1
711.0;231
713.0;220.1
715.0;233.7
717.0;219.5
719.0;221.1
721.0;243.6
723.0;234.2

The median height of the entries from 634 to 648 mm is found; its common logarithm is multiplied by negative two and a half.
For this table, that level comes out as -5.72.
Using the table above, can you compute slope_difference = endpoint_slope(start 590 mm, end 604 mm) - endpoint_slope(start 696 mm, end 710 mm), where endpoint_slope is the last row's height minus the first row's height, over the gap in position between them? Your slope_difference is 2.9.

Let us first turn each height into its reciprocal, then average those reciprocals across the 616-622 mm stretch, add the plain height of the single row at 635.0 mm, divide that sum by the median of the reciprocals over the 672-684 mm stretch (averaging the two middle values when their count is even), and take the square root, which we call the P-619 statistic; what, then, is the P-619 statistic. 195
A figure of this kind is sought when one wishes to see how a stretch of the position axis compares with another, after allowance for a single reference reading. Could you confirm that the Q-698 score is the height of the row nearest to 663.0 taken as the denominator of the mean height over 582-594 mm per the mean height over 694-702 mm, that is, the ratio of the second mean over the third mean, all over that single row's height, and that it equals 0.0050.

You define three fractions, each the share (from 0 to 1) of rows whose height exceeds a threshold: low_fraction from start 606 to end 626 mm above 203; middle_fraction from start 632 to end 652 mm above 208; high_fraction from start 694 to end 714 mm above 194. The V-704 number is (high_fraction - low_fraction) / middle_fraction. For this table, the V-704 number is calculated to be 2.0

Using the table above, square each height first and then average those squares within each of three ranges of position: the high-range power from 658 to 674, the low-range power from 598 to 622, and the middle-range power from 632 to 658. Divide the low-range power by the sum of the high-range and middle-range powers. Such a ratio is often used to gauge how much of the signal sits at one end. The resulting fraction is 0.63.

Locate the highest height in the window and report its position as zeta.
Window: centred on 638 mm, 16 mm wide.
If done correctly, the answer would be 633.0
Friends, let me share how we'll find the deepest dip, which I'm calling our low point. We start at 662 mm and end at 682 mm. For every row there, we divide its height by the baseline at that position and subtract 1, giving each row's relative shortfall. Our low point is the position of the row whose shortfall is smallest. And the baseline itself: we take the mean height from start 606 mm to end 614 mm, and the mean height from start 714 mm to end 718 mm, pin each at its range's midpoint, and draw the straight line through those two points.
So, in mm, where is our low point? 665.0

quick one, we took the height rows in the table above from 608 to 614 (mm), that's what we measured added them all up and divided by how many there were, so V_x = 207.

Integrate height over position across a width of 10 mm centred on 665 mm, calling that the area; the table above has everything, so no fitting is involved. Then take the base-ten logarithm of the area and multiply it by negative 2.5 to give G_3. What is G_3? -8.11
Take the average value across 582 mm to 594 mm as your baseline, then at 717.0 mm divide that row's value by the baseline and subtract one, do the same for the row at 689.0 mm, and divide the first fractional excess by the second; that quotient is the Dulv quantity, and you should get 12.2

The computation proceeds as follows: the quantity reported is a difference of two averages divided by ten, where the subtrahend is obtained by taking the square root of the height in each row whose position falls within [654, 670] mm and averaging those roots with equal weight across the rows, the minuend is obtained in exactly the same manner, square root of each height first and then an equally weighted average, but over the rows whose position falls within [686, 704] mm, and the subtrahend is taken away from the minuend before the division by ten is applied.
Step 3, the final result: 0.10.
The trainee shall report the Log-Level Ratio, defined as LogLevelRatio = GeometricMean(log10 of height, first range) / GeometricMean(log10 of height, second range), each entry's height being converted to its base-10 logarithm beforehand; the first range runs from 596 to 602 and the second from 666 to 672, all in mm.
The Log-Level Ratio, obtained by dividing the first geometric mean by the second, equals 1.010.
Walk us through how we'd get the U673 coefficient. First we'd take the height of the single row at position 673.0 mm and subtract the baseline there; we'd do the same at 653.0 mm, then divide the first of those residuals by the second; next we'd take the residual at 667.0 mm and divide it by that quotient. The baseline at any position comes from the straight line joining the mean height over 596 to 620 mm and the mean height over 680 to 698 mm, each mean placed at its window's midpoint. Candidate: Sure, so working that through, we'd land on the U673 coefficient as -56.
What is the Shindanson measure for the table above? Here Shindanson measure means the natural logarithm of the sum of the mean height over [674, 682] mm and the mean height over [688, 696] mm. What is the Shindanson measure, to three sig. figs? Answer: 6.01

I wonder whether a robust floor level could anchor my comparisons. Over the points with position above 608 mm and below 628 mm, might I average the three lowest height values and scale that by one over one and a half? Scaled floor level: 134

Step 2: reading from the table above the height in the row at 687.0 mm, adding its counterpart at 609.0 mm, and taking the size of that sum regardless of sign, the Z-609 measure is 385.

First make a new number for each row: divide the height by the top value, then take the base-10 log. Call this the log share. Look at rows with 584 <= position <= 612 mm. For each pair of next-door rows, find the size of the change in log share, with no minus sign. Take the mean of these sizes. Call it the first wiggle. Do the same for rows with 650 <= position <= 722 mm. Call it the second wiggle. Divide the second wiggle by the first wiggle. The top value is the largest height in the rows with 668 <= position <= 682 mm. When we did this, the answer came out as 0.84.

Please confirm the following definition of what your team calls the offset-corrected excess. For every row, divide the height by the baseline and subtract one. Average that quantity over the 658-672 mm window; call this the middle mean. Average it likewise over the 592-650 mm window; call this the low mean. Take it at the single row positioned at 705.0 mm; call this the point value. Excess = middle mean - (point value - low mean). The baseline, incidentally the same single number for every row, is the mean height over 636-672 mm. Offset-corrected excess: -0.15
